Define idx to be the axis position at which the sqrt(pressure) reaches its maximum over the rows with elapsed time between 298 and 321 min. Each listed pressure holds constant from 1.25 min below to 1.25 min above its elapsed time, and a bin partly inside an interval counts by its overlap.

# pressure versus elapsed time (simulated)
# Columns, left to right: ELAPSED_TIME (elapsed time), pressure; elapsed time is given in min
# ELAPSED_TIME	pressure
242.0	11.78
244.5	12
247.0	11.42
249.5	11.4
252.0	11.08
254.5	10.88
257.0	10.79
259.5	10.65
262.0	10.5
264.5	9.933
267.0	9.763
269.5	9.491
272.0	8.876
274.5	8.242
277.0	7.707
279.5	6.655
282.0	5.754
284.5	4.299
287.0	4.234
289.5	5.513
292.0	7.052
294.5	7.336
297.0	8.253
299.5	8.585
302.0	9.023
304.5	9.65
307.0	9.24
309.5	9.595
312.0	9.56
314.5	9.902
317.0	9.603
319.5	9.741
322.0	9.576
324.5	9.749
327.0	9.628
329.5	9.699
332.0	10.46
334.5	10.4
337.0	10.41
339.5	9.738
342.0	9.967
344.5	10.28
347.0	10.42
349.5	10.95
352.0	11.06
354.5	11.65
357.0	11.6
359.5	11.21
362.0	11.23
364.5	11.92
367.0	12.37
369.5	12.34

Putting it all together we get 314.5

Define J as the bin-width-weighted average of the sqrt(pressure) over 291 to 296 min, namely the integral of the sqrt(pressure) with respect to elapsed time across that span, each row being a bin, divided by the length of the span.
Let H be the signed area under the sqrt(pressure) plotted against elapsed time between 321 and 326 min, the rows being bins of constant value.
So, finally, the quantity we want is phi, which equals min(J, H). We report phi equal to 2.7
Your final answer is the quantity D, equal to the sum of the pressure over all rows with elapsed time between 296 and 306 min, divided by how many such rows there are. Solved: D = 8.9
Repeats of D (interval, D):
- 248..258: 11.0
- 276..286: 6.1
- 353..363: 11.4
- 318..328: 9.7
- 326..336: 10.0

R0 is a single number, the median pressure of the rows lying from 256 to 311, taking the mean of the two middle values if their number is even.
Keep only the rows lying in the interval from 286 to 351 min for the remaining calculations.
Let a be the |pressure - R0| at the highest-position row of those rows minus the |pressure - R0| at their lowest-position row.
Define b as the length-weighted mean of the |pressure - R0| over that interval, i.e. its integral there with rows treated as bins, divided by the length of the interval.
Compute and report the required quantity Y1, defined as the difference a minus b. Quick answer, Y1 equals -3.6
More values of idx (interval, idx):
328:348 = 332.0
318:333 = 332.0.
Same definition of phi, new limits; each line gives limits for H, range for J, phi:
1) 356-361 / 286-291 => 2.2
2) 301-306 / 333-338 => 3.2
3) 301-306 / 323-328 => 3.1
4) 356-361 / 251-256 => 3.3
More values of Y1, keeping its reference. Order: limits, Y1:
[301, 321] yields -0.1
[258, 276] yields -2.5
